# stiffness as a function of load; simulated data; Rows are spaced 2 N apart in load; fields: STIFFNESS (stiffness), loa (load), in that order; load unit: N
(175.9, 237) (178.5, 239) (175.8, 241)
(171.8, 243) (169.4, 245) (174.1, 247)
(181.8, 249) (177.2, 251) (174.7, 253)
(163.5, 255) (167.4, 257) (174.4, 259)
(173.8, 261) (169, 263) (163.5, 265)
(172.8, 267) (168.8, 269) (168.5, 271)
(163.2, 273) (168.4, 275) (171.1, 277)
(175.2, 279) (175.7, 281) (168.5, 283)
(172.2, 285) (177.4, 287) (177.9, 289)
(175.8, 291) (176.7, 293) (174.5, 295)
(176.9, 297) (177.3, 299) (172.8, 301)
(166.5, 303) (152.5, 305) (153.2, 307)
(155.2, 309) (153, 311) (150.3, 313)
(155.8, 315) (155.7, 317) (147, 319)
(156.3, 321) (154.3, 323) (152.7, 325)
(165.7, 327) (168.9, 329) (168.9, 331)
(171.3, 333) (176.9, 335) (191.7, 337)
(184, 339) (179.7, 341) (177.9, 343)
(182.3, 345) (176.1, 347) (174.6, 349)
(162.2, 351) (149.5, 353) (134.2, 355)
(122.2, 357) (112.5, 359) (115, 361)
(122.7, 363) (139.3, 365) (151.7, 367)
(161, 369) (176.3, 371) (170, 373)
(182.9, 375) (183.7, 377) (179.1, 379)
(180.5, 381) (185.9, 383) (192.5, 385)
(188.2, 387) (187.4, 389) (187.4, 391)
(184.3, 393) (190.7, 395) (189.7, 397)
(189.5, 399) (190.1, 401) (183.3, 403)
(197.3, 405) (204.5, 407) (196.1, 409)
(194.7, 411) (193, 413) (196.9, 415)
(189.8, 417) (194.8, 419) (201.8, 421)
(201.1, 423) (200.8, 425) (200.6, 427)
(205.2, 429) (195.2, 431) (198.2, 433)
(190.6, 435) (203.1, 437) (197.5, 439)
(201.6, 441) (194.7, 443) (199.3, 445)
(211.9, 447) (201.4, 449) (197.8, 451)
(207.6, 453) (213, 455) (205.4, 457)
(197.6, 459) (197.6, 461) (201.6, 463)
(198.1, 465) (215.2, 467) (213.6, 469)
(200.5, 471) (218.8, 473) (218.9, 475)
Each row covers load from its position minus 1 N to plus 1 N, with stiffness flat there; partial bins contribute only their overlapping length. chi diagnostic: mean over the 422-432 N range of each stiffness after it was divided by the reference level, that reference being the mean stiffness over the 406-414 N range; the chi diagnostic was 1.018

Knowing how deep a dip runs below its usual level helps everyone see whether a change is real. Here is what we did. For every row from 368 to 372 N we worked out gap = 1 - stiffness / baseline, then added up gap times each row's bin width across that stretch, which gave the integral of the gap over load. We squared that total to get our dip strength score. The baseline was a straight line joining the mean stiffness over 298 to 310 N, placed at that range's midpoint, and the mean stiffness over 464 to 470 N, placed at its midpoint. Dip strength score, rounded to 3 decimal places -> 0.081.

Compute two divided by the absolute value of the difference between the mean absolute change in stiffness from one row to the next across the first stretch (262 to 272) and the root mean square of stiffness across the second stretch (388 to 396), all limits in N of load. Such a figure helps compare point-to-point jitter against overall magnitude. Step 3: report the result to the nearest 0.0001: 0.0109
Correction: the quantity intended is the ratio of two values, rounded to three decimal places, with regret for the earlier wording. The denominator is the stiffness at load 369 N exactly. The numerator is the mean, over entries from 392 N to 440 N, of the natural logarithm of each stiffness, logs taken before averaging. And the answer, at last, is 0.033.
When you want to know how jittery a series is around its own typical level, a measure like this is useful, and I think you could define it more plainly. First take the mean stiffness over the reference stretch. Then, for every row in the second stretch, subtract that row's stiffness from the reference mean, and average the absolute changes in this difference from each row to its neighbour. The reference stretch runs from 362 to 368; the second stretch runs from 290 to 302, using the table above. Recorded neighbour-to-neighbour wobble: 2.1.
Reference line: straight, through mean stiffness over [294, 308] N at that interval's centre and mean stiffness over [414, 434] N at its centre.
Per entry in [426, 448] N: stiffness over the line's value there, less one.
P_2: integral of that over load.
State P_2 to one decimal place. -0.2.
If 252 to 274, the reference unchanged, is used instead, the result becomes 1.5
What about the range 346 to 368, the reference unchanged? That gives -4.8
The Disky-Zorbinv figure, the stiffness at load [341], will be 179.7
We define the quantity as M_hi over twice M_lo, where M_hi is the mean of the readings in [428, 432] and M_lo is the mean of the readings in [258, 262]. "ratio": 0.575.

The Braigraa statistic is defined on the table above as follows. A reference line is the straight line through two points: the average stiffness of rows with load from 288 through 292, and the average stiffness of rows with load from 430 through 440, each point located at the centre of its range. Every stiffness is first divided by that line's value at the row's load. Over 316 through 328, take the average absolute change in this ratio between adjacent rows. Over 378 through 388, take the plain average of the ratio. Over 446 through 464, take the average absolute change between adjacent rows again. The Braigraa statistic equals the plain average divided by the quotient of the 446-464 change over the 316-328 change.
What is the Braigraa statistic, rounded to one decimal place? 1.2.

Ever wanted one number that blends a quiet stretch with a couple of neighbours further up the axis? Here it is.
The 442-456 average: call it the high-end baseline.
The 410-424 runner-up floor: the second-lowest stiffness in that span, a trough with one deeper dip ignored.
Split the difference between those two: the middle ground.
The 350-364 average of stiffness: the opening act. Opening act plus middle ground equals 330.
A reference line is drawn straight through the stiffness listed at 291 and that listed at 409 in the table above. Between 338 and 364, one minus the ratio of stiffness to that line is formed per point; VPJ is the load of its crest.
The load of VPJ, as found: 359 N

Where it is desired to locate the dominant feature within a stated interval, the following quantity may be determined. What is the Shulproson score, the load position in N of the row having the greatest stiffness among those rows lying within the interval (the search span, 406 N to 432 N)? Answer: 429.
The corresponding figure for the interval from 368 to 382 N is 377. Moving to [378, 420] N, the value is 407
